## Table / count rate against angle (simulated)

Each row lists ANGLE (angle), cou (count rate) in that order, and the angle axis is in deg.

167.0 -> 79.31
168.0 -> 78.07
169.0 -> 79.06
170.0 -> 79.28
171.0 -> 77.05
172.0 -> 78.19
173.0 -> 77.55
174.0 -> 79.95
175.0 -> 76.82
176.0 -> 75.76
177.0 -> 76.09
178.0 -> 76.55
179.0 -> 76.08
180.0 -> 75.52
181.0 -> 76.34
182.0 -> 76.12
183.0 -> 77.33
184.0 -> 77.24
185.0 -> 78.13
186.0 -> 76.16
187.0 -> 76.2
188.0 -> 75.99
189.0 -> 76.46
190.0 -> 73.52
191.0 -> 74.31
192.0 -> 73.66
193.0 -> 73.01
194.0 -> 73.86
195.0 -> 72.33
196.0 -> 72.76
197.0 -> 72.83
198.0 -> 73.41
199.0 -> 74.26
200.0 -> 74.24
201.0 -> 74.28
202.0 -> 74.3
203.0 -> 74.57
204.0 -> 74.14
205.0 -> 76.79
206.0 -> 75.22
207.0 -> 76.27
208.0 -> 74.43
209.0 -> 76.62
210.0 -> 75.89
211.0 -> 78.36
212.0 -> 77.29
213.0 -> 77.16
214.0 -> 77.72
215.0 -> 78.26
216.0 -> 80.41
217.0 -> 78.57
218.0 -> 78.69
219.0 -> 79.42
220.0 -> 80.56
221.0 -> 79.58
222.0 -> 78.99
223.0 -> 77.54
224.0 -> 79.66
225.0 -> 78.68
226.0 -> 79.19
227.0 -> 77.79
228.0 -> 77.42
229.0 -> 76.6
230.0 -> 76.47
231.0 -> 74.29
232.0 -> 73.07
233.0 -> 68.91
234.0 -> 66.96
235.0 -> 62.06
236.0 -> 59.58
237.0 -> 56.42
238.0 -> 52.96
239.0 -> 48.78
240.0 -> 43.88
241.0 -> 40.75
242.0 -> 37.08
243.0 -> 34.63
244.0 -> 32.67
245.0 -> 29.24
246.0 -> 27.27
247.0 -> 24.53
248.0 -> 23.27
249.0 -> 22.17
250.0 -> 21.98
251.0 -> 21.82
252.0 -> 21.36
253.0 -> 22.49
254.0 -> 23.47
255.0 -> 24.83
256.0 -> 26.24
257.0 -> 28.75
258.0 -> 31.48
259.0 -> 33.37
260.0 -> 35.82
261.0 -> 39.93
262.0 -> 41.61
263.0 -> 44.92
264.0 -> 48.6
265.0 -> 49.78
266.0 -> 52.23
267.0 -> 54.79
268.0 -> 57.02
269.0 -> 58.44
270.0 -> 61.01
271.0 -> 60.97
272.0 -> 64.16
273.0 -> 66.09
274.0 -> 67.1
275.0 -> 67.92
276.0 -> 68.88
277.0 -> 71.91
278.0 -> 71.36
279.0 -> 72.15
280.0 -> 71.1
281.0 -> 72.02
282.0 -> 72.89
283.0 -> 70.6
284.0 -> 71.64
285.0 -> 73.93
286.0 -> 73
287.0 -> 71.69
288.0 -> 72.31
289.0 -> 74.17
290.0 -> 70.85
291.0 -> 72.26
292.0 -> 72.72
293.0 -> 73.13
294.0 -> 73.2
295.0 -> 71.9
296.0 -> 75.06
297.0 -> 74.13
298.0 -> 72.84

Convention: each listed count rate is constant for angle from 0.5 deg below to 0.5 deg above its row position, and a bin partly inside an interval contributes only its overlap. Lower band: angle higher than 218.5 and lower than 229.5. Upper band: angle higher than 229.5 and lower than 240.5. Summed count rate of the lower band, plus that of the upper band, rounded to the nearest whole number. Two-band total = 1549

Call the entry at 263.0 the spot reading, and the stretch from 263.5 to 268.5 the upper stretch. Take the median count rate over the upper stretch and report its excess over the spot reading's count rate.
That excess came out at 7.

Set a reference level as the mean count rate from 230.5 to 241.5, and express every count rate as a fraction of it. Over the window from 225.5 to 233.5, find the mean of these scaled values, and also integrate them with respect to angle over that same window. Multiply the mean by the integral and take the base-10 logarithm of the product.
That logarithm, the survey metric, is 1.12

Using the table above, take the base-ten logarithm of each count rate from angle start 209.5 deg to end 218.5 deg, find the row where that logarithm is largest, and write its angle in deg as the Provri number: 216.0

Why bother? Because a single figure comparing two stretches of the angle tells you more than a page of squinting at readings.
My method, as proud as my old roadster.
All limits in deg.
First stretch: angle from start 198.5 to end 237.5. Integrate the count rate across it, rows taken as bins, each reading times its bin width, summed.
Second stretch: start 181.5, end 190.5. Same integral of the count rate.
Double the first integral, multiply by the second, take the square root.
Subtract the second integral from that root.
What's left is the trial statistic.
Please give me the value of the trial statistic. 1320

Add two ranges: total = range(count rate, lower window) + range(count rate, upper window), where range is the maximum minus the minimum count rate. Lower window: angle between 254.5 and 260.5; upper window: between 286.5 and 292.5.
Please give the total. 14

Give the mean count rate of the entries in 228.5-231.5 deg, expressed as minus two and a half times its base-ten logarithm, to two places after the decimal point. -4.70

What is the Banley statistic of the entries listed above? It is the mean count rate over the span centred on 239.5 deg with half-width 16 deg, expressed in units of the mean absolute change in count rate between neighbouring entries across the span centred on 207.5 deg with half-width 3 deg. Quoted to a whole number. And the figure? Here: 33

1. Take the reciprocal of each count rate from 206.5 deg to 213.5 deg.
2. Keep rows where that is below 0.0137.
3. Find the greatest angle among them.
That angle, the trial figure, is 213.0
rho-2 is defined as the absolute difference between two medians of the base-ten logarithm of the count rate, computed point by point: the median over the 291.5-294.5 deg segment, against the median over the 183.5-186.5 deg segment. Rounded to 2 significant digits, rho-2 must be 0.024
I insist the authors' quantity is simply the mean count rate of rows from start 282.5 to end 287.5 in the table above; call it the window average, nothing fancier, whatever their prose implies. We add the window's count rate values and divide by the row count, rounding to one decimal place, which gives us 72.2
